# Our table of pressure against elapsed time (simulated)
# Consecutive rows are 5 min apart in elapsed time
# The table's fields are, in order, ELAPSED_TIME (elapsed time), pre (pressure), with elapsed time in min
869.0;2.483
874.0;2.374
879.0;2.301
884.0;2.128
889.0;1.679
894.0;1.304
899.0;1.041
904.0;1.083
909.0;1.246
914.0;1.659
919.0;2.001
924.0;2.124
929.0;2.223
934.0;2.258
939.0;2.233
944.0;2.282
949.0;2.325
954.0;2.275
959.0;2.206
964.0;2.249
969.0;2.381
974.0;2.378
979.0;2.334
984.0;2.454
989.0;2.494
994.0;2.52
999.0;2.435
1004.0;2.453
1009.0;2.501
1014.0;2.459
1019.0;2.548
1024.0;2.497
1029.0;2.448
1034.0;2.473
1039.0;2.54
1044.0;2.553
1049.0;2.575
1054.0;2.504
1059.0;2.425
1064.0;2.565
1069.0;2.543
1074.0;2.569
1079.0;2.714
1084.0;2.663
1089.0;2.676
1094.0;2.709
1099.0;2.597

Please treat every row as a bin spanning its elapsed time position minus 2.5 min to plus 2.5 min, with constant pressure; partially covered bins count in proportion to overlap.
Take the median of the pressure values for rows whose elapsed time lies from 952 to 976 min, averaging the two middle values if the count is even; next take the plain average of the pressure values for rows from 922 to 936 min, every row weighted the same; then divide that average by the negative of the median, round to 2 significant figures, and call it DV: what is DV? -0.97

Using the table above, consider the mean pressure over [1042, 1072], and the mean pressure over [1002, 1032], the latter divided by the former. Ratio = 0.98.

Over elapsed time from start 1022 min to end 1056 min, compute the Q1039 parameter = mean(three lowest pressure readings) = 2.5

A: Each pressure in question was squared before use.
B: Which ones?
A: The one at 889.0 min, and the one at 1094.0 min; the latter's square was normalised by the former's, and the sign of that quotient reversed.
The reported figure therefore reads -2.60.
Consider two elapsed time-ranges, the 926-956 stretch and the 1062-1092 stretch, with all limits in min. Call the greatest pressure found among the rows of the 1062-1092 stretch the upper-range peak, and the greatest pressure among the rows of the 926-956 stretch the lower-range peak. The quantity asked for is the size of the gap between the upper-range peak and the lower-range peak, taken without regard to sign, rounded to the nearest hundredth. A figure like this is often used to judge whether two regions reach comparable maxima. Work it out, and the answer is 0.39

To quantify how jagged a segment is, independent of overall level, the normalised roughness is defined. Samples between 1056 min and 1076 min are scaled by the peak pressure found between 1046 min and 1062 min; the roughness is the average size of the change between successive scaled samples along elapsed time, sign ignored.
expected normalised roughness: 0.024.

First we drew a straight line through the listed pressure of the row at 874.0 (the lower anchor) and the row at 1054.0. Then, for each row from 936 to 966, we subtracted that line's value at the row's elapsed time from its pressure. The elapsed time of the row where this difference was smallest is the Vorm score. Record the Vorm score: 959.0 min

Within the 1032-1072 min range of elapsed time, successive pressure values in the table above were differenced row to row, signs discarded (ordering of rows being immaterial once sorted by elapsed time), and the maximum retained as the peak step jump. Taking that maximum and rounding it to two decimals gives 0.14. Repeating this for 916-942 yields 0.12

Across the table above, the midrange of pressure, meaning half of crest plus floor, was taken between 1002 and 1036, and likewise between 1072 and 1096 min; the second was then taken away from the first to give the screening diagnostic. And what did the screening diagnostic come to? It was -0.14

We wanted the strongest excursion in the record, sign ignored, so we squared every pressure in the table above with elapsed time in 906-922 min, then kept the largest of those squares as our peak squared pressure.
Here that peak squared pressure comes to 4.0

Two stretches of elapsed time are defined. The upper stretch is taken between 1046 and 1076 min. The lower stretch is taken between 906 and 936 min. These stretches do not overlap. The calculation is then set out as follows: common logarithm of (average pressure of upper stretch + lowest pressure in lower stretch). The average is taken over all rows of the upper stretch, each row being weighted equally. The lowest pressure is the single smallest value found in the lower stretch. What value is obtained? 0.58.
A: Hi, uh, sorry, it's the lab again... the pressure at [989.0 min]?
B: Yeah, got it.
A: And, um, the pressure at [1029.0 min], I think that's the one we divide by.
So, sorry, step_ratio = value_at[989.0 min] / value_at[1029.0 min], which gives 1.0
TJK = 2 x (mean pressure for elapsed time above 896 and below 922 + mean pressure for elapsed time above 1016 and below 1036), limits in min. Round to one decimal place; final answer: 7.8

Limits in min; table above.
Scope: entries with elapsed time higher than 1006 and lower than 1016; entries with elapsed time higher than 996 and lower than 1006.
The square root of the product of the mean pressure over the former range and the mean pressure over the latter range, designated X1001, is 2.46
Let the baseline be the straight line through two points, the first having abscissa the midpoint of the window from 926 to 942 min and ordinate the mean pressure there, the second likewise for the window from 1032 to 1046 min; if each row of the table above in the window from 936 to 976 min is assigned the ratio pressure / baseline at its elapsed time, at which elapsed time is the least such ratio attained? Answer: 959.0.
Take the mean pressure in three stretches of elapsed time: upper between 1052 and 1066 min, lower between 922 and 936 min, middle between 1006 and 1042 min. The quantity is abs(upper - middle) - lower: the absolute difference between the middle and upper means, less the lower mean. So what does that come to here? -2.20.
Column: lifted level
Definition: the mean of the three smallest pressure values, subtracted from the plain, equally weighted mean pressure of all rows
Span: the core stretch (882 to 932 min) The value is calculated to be 0.53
